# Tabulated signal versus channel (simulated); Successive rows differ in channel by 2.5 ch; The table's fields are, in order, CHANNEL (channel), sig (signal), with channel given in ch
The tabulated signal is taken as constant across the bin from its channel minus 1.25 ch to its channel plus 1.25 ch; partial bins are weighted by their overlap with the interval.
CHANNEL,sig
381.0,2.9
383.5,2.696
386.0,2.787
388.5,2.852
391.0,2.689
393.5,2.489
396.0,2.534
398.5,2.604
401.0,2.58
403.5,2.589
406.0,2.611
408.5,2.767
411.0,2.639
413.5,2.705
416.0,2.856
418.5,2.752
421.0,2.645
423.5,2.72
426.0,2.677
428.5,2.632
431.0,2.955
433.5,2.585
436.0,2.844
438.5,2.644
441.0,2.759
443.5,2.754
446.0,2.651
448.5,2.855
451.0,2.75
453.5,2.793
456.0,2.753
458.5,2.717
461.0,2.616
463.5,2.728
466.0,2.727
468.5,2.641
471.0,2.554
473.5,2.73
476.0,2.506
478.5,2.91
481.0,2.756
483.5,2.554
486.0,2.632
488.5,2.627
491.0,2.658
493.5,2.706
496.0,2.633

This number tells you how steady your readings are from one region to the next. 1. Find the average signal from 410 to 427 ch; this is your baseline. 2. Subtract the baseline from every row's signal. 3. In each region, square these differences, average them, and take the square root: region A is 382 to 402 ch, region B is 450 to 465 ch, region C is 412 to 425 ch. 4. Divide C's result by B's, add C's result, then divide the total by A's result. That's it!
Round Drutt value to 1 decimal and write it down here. 10.4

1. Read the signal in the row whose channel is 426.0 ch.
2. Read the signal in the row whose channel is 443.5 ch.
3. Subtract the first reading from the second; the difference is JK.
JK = 0.08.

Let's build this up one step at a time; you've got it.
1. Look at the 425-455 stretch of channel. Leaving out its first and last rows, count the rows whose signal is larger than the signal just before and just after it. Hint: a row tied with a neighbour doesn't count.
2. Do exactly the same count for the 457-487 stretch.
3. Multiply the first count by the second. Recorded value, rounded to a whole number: 12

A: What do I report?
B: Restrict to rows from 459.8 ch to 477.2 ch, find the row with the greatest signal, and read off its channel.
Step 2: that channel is 473.5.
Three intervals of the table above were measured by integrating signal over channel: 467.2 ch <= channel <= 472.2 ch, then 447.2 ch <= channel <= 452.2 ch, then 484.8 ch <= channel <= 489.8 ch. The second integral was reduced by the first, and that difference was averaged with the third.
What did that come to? 7.1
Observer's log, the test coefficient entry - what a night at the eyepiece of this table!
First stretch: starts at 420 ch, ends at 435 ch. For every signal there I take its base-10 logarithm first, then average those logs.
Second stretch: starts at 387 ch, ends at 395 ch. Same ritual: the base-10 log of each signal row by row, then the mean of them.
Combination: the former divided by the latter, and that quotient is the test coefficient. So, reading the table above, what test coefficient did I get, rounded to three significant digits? 1.01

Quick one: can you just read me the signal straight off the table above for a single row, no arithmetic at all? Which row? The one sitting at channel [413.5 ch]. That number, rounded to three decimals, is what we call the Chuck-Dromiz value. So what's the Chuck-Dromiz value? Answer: 2.705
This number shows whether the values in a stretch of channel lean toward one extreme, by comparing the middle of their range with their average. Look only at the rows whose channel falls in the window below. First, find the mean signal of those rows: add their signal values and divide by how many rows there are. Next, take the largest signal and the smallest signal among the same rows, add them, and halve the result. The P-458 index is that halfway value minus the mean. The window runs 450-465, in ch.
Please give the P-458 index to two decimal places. -0.02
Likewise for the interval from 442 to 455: -0.01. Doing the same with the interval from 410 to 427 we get 0.03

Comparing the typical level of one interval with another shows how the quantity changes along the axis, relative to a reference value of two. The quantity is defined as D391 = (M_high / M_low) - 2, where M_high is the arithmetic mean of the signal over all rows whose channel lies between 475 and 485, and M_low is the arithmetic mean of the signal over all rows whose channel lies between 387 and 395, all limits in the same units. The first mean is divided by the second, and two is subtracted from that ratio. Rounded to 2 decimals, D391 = -1.00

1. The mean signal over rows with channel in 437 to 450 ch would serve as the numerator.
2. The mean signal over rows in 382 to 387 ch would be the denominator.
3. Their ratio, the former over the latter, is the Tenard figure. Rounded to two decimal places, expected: 1.00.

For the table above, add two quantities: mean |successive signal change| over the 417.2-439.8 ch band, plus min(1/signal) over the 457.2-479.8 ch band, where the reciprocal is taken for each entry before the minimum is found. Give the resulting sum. 0.521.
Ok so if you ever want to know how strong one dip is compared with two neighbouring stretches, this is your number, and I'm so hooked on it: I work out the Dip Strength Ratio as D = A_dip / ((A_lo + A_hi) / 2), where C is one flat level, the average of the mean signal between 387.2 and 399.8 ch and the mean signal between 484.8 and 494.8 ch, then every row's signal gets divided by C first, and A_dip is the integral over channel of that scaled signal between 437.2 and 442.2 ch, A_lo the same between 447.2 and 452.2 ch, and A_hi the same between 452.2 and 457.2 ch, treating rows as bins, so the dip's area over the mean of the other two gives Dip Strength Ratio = 0.97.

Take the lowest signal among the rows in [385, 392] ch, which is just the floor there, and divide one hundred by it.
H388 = 37.2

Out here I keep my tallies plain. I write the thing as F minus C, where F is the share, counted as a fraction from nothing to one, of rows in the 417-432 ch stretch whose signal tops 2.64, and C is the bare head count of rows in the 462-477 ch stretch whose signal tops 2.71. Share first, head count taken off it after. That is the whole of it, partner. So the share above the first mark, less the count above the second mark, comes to -2.2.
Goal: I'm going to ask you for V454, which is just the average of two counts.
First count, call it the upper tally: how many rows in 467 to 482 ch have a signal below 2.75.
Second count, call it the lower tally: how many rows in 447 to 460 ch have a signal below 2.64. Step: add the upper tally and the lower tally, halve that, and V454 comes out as 2.0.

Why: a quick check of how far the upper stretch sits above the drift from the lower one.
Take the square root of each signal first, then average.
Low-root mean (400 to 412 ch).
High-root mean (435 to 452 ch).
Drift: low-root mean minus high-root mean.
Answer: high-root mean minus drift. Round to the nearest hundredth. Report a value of 1.69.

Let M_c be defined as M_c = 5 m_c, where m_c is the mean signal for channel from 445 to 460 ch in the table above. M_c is 13.8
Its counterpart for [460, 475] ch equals 13.3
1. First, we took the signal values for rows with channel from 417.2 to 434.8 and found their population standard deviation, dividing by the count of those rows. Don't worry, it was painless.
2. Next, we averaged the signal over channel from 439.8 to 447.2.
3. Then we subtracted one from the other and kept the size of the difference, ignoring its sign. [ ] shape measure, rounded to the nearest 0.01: 2.61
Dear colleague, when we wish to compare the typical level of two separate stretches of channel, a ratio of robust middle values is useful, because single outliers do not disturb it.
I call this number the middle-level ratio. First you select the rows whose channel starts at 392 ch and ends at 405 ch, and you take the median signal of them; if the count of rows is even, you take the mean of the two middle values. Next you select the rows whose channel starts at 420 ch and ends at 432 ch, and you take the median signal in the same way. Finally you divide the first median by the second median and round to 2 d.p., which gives 0.96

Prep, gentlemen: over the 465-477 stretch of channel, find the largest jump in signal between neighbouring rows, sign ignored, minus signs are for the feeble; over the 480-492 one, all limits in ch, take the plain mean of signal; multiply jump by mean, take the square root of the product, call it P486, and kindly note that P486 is 0.77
